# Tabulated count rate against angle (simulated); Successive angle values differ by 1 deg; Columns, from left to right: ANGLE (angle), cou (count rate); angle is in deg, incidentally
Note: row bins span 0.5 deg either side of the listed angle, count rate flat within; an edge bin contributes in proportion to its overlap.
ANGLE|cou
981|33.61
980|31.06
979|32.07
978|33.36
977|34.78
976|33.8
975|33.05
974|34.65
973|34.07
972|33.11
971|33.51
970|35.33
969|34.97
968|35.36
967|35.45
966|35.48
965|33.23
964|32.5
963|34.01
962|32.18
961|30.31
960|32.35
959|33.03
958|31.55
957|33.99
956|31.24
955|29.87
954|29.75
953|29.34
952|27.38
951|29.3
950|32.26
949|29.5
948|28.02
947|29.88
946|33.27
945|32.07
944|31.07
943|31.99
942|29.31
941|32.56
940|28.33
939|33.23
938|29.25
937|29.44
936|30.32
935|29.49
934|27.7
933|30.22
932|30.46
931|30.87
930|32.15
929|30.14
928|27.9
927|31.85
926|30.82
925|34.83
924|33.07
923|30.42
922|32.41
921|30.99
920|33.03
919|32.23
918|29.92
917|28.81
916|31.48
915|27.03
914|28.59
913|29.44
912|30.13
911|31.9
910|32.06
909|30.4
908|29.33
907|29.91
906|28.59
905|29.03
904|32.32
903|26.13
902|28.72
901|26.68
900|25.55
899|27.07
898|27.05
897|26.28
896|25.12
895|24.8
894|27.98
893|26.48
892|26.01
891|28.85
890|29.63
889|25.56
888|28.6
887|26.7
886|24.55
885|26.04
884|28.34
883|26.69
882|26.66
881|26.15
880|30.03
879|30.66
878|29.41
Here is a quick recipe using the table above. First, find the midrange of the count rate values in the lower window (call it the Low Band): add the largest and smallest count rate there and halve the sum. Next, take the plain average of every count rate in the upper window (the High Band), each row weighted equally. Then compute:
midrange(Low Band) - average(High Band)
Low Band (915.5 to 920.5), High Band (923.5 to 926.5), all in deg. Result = -2.0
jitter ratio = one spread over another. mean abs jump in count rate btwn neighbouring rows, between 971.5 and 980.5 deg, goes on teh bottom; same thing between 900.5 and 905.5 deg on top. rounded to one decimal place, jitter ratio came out 3.3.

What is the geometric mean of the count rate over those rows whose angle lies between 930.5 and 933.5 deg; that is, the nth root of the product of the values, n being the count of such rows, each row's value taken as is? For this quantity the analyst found 30.5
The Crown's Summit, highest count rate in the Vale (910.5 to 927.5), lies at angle 925 deg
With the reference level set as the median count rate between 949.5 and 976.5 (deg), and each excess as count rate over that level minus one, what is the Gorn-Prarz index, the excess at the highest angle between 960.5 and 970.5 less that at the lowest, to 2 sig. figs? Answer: 0.15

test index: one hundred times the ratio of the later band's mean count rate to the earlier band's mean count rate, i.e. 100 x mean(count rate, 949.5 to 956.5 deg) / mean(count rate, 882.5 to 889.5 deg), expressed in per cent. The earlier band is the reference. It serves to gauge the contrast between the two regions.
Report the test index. 112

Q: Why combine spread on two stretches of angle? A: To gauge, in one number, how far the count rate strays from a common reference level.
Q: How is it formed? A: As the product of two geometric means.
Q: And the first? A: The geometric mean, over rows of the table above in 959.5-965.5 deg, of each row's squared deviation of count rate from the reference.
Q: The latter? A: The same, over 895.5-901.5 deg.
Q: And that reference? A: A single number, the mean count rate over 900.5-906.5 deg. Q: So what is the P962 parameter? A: 63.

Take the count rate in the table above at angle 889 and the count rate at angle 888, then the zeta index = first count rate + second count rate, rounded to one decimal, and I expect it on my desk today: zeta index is 54.2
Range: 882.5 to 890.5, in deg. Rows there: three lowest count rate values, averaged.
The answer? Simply 25.4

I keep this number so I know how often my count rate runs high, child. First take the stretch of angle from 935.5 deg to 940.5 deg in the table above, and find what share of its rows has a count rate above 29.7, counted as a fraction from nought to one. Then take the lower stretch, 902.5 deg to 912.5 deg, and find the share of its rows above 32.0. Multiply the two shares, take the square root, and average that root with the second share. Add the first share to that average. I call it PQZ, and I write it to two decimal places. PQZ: 0.64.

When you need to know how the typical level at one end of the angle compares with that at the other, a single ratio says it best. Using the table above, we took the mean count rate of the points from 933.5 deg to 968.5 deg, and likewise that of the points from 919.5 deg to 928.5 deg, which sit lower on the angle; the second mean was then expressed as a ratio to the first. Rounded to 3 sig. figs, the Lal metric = 1.01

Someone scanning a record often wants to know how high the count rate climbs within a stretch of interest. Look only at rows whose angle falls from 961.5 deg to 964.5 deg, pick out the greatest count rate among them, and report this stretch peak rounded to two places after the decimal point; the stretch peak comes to 34.01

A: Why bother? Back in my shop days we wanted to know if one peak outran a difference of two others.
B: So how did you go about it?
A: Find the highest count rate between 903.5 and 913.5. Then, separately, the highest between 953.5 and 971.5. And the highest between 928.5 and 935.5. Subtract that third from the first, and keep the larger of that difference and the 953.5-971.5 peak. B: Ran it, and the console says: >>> 35.5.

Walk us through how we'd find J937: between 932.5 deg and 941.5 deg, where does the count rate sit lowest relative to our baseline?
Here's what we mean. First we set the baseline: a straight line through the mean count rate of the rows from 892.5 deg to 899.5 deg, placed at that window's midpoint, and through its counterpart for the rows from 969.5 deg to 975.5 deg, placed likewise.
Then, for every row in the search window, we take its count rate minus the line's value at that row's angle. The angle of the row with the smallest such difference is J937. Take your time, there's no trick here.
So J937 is 934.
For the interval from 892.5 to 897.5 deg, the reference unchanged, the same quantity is 895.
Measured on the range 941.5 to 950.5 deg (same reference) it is 948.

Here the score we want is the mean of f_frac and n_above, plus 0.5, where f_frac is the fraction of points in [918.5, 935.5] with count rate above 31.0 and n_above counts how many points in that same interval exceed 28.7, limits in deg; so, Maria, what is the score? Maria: 8.2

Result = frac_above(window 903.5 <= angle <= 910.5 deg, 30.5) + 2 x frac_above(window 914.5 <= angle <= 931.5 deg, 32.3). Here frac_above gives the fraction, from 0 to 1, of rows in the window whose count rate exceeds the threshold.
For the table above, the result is 0.76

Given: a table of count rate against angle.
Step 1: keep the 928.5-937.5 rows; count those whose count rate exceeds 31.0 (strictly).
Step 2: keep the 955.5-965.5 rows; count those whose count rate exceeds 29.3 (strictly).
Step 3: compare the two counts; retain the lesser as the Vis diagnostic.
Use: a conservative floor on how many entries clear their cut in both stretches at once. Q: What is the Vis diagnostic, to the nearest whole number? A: 1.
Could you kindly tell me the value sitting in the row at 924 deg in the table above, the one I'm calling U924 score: 33.07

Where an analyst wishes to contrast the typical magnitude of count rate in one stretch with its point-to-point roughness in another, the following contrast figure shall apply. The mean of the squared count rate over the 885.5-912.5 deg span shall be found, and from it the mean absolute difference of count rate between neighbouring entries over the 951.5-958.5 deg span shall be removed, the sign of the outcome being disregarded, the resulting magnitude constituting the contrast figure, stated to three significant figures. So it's 786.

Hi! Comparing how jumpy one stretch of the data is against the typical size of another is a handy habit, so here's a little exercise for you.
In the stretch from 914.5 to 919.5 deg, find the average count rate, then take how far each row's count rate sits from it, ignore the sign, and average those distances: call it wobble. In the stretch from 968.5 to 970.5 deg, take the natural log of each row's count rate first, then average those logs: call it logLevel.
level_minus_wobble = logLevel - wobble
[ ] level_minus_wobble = 1.98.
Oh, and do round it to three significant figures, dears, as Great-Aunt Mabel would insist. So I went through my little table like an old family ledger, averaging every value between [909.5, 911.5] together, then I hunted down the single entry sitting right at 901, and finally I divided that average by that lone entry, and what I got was 1.20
